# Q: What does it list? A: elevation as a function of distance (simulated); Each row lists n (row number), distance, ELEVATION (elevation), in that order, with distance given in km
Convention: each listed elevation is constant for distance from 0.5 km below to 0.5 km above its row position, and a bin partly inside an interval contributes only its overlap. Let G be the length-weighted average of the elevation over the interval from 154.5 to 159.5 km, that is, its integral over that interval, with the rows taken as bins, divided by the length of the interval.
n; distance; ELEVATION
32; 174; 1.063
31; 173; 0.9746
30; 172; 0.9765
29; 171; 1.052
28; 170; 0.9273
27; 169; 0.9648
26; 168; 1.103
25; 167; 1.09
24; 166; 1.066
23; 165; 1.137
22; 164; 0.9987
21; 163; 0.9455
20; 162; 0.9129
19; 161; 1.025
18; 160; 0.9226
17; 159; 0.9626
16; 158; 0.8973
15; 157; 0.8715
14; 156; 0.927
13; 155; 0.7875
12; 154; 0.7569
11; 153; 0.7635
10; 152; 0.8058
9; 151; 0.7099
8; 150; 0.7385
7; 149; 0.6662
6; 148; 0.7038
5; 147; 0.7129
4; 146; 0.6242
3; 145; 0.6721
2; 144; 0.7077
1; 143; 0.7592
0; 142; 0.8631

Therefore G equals 0.89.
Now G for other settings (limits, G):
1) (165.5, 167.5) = 1.08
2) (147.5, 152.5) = 0.72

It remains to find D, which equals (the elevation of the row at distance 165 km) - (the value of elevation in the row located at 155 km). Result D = 0.35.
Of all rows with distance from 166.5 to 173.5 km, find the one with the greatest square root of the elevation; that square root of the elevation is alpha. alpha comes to 1.05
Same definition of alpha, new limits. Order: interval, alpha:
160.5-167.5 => 1.07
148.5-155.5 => 0.90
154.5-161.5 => 1.01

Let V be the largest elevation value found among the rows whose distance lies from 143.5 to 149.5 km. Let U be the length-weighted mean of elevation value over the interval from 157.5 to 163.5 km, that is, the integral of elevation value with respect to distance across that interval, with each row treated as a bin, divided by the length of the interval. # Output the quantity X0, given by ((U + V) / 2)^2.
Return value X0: 0.69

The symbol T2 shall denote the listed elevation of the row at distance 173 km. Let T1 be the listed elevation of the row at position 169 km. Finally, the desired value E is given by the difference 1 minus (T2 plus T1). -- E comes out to -0.94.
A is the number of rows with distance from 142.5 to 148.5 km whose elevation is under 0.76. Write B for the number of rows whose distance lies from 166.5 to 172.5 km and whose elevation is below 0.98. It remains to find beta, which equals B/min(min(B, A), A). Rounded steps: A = 6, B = 3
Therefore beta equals 1.00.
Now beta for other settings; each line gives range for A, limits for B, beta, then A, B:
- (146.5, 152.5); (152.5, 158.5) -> 1.20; 5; 6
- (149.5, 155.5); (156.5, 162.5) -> 1.67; 3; 5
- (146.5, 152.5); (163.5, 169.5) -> 1.00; 5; 1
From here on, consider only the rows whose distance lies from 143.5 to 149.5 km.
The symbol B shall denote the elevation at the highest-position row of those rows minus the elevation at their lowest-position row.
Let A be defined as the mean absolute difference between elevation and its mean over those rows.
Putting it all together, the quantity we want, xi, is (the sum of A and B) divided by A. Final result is -0.5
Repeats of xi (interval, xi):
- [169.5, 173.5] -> 2.4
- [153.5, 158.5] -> 3.3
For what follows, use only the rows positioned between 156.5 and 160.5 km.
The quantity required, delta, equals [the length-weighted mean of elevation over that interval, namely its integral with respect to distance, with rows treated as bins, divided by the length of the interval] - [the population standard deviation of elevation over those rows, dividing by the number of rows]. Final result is 0.88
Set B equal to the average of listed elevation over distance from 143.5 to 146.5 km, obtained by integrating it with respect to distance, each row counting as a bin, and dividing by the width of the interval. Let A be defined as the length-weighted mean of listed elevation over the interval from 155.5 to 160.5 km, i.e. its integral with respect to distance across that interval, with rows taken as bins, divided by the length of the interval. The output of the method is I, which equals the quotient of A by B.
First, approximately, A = 0.92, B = 0.67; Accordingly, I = 1.4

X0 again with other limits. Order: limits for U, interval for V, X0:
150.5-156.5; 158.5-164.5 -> 0.83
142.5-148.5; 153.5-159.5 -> 0.69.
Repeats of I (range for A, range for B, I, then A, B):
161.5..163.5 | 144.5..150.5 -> 1.4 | 0.93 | 0.69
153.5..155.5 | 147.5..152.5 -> 1.1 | 0.77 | 0.72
